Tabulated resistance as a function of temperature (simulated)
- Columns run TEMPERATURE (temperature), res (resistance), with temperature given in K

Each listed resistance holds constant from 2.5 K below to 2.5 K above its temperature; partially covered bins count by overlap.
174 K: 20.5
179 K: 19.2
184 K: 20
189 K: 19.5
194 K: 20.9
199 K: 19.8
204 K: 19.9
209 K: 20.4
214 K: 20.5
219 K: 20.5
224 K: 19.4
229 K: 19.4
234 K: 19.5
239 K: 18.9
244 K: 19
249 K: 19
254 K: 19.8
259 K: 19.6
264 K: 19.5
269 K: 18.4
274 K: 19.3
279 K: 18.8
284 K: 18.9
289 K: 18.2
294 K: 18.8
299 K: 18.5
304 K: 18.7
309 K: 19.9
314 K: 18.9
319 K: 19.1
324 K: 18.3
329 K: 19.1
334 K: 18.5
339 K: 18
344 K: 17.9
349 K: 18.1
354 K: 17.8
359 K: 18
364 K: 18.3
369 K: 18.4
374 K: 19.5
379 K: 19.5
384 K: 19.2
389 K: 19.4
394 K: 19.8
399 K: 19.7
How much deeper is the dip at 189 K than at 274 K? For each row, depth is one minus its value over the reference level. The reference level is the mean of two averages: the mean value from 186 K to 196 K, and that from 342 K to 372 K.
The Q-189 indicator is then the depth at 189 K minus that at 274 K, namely -0.010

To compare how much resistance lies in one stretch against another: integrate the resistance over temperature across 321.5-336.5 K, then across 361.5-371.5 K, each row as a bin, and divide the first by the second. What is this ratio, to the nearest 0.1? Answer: 1.5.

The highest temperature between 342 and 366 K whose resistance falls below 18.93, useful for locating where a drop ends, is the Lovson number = 364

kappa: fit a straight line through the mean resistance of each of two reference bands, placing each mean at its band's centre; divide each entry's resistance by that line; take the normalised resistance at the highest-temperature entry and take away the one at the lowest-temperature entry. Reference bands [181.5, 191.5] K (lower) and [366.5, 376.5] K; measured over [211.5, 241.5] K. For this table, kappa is -0.08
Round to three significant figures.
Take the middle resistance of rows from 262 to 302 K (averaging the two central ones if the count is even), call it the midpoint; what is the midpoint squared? 353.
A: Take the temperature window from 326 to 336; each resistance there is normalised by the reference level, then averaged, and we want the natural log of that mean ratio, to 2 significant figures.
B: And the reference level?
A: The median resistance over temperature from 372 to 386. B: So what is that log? -0.037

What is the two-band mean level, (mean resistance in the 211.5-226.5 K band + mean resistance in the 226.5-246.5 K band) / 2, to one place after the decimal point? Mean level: 19.7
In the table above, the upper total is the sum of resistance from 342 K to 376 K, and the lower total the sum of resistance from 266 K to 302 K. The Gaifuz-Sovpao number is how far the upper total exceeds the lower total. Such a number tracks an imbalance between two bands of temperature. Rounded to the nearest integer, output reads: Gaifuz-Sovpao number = -3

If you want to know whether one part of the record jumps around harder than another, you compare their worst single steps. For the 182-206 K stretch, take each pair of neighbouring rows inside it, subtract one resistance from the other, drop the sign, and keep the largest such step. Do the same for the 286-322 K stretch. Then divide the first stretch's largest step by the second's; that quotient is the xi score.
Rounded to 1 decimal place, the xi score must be 1.2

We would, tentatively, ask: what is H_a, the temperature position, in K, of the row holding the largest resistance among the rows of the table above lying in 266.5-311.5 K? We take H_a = 309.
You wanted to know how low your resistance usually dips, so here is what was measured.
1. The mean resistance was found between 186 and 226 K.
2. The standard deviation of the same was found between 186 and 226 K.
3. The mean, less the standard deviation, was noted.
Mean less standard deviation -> 19.6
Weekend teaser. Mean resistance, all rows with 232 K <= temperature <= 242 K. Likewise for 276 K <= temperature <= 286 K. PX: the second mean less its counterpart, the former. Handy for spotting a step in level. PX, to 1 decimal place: -0.3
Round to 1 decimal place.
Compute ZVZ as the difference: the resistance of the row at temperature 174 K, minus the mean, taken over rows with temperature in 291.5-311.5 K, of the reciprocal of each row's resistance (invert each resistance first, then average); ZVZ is 20.4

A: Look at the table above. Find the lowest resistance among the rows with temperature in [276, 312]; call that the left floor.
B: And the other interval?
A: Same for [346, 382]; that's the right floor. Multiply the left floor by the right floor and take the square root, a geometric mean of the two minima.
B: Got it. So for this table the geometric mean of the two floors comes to 18.0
